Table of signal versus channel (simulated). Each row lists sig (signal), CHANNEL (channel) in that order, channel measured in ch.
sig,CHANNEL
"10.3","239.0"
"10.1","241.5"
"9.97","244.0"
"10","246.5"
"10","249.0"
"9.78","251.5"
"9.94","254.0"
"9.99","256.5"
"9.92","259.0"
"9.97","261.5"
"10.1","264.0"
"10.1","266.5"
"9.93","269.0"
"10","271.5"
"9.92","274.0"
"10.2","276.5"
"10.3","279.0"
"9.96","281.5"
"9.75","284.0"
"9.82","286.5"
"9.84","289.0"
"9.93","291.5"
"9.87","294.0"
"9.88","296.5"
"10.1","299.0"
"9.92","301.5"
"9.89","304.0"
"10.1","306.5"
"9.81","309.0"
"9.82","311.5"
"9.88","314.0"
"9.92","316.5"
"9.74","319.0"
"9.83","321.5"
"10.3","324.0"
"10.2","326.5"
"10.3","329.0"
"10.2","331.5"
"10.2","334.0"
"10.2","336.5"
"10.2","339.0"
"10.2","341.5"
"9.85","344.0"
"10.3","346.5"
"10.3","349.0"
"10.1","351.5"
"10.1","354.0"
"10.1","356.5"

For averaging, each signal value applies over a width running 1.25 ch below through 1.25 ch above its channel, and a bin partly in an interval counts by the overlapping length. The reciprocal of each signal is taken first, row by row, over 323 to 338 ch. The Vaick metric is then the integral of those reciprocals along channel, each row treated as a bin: 1.466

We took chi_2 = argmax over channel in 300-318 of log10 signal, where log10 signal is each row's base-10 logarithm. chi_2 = 306.5 ch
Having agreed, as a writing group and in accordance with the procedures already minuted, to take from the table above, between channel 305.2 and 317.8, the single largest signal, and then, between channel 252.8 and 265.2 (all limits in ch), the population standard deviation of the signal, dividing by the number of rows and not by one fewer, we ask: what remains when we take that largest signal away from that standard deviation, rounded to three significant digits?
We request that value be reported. -10.0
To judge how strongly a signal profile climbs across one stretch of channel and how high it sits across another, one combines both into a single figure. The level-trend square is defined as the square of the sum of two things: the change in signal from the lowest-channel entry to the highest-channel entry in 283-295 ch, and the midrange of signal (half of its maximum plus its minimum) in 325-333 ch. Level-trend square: 108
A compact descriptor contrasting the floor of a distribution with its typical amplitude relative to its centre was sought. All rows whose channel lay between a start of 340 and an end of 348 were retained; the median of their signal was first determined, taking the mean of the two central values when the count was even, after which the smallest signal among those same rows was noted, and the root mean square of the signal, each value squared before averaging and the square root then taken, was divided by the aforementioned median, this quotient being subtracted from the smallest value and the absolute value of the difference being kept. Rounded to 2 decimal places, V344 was 8.86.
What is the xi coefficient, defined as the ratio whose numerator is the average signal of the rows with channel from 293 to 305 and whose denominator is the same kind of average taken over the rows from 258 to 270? 0.99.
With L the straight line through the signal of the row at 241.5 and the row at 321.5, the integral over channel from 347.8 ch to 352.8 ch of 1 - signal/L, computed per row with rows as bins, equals -0.24 ch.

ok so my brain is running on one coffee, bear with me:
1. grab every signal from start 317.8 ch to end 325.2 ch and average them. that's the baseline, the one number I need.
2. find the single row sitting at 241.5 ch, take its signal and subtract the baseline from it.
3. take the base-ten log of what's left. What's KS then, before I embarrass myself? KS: -0.84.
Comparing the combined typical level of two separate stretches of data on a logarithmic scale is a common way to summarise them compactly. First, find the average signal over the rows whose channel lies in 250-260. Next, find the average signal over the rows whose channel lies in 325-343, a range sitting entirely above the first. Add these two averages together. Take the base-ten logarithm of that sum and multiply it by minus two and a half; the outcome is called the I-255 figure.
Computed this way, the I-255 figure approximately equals -3.26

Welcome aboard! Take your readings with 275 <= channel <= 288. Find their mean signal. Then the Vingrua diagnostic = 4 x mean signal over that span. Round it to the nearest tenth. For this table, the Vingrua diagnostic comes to 40.0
